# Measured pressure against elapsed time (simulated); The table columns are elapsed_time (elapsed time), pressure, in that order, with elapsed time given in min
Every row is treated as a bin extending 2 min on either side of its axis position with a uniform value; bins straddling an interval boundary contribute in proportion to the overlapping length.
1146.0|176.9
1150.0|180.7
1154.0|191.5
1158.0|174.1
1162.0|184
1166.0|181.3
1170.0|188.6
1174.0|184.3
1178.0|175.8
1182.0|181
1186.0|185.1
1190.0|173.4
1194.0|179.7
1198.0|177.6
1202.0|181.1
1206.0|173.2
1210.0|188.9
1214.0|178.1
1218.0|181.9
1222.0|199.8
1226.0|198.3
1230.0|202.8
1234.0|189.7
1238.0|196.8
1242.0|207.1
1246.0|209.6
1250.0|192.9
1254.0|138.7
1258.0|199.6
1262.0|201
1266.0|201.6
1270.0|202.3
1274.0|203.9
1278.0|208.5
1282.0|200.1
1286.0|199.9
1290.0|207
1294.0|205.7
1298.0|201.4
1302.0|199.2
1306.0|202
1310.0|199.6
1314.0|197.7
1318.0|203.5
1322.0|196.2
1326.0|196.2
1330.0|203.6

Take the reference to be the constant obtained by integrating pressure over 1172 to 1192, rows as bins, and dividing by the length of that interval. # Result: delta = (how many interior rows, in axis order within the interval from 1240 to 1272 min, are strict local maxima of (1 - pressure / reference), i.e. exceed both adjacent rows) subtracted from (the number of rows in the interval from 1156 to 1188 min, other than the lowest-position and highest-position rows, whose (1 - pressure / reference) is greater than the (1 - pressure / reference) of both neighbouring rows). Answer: 1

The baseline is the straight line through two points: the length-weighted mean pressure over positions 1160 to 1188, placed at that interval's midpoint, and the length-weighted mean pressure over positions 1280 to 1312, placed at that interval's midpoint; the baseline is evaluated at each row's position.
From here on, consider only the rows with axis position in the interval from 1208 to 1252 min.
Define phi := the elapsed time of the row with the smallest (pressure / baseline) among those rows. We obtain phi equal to 1214.0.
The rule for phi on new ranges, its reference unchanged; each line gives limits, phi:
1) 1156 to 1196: 1190.0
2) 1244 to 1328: 1254.0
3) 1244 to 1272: 1254.0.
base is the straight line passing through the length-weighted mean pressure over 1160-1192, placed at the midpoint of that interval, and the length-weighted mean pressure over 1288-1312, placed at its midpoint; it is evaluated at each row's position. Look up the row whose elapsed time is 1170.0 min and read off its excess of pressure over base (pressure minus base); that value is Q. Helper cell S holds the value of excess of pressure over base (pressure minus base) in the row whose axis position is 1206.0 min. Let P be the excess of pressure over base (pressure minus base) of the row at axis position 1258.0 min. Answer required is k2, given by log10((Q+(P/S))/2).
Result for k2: 0.580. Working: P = 4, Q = 8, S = -14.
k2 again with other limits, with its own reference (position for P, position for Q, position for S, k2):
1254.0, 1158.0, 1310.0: 0.587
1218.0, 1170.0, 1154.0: 0.569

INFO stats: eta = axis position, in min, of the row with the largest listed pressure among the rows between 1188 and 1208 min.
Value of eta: 1202.0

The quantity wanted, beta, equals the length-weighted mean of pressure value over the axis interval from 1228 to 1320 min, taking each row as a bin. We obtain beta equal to 199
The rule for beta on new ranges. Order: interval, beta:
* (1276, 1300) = 204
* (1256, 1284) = 202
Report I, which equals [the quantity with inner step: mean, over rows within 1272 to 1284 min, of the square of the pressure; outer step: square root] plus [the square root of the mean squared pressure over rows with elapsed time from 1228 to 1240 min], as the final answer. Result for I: 401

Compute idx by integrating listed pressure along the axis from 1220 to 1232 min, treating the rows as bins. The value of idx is 2404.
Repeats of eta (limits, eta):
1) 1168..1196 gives 1170.0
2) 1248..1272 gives 1270.0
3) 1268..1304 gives 1278.0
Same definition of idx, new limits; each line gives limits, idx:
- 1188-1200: 2123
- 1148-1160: 2185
